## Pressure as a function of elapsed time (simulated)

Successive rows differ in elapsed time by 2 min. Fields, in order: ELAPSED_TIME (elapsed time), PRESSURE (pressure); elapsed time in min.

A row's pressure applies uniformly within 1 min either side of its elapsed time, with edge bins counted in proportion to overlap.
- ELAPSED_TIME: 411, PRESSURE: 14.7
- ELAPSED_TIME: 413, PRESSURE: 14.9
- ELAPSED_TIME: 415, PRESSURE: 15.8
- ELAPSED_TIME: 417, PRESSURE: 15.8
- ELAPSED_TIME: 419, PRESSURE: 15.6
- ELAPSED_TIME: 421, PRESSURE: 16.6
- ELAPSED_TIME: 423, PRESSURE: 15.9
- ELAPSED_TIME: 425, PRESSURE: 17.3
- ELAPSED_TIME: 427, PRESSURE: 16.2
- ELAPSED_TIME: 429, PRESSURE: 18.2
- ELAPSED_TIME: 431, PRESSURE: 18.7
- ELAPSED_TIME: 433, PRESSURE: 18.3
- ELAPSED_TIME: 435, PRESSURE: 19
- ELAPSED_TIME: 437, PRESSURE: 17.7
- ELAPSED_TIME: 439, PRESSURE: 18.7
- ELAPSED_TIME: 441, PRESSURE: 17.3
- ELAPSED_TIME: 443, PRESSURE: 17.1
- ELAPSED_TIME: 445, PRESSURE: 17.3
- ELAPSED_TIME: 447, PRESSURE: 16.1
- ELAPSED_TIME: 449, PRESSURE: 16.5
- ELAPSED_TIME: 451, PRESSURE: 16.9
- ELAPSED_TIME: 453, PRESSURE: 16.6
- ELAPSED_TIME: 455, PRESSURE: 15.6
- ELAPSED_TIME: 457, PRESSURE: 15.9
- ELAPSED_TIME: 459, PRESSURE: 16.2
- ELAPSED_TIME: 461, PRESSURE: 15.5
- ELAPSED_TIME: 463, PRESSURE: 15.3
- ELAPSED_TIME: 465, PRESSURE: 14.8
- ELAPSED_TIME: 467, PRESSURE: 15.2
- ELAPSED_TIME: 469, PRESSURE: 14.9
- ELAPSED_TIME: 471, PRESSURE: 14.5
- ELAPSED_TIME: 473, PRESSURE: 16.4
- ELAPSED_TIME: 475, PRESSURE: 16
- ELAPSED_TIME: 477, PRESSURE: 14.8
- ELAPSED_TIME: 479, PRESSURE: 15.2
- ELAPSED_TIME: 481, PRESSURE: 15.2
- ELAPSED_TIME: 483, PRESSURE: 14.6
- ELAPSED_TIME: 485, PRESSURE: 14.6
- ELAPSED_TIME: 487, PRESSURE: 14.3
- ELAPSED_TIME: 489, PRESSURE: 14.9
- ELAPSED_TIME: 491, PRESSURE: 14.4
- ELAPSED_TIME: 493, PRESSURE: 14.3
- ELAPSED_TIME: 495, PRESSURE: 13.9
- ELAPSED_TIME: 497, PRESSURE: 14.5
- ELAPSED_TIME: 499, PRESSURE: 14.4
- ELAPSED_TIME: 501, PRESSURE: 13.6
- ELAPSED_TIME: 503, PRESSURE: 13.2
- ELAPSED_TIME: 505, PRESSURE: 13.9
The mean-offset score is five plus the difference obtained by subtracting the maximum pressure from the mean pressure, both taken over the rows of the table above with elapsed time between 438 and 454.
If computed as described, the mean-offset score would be 3.4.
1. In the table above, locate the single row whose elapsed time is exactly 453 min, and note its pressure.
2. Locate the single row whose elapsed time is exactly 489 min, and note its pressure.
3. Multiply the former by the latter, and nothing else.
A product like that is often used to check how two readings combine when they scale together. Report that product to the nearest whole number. 247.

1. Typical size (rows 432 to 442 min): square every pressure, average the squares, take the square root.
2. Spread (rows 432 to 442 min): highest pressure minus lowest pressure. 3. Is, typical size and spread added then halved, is 10.0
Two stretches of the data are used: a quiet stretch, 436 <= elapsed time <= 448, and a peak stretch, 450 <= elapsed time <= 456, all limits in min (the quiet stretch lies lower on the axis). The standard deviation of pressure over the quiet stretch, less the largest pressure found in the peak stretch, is -16.1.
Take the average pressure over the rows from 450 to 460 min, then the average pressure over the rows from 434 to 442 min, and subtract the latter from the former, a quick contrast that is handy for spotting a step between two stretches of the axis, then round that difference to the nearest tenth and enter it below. -1.9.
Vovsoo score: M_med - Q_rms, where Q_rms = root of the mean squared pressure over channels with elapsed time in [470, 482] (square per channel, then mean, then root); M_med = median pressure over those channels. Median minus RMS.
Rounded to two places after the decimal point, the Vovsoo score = -0.16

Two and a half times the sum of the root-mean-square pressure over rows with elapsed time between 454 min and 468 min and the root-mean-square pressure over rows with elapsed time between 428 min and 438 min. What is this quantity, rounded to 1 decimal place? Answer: 84.7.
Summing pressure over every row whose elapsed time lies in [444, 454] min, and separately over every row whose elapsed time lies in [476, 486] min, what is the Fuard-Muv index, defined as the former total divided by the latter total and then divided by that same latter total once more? 0.0151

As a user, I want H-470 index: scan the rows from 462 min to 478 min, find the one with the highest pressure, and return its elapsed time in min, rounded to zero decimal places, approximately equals 473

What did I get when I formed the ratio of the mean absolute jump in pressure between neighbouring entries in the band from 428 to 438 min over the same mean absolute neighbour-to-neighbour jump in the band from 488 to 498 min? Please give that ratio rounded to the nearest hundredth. 1.81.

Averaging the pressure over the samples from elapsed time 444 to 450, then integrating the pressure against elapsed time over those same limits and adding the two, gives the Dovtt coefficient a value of 116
